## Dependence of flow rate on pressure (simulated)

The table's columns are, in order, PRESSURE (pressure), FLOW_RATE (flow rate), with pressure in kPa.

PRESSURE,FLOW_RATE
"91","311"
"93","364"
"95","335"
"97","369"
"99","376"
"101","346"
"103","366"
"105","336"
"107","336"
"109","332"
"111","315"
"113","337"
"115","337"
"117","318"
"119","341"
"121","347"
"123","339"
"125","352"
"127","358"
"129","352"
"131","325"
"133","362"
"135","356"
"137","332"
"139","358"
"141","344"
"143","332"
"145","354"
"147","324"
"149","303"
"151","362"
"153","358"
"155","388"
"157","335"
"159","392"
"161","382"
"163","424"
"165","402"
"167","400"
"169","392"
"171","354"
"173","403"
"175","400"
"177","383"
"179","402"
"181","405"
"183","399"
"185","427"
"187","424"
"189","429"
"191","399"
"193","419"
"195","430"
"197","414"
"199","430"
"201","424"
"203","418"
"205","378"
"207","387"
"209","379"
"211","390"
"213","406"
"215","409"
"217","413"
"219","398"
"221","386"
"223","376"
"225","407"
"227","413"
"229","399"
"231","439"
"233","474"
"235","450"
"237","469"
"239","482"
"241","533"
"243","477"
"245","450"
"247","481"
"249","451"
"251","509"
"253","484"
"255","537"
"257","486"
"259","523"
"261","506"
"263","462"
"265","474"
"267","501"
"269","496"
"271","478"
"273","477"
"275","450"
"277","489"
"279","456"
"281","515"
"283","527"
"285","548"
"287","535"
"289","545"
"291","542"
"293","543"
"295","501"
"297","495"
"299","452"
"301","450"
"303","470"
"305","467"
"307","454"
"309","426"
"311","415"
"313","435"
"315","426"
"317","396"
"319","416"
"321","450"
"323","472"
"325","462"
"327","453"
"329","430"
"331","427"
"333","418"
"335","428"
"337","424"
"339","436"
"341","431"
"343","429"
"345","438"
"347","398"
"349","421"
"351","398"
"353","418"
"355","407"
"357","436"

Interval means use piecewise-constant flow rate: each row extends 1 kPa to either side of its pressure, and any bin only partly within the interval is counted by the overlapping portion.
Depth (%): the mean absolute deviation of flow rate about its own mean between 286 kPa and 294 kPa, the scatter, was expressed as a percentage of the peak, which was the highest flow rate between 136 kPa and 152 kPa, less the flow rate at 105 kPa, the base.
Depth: 12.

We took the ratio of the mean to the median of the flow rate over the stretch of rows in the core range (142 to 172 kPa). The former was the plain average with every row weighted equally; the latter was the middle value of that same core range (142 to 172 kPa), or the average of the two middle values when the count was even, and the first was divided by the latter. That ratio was 1.01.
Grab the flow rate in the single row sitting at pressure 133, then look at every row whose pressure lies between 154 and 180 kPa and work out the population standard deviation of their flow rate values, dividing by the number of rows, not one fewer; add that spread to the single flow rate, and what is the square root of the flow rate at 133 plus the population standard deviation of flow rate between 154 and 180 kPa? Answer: 19.6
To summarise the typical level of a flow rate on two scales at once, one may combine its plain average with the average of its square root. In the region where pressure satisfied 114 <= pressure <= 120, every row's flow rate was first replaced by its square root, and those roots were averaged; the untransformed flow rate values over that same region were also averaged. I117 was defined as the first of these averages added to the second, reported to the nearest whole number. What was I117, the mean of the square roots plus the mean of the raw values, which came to 350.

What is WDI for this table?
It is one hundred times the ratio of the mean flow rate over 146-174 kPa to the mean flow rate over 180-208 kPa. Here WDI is 90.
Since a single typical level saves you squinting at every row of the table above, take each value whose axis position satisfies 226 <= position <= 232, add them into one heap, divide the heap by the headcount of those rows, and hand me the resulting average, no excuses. 417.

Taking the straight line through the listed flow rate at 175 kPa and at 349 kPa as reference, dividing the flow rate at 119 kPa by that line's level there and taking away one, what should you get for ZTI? -0.13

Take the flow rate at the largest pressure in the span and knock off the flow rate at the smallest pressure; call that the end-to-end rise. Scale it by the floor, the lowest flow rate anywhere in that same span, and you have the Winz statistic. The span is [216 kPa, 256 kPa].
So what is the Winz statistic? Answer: 0.33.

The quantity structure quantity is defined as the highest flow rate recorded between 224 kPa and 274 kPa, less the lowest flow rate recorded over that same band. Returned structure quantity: 138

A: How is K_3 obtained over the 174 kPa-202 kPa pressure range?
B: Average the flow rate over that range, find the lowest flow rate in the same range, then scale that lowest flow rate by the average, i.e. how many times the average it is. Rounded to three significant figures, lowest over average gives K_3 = 0.927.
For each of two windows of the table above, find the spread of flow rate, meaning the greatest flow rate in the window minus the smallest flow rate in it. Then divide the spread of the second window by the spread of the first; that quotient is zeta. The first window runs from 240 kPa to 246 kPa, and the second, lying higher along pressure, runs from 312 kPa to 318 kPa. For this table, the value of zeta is 0.5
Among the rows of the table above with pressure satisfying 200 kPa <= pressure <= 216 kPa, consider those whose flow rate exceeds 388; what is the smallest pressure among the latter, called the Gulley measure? 201 kPa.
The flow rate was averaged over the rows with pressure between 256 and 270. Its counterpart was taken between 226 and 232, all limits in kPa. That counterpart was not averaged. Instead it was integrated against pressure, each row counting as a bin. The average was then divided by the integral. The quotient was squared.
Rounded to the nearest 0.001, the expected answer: 0.039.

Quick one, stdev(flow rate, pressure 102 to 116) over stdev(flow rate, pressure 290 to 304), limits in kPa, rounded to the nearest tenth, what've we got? 0.4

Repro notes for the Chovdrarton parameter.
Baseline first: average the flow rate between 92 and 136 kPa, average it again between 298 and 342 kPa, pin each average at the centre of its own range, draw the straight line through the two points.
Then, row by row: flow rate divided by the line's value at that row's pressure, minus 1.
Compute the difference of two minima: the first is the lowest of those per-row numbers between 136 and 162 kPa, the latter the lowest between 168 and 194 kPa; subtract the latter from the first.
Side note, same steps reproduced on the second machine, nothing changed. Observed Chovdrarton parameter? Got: -0.12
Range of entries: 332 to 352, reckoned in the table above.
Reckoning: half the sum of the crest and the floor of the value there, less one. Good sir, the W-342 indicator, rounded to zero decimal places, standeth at 417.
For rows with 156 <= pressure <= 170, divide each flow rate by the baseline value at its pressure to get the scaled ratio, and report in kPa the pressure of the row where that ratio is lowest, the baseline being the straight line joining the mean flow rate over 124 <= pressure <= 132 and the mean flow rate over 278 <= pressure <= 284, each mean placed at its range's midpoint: 157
